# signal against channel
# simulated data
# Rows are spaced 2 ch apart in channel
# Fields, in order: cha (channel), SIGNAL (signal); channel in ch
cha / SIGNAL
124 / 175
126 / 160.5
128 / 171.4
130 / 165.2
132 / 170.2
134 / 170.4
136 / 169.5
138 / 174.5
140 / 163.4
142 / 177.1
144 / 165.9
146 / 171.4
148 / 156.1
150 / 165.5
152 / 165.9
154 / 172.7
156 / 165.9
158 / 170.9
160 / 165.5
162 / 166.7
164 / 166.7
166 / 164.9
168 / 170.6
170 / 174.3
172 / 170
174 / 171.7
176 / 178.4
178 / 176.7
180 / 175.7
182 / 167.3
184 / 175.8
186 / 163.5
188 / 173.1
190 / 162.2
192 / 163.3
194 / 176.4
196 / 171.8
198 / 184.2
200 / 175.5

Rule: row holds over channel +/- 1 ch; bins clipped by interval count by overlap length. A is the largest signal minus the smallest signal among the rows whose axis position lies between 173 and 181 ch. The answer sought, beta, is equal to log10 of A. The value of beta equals 0.83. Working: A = 6.7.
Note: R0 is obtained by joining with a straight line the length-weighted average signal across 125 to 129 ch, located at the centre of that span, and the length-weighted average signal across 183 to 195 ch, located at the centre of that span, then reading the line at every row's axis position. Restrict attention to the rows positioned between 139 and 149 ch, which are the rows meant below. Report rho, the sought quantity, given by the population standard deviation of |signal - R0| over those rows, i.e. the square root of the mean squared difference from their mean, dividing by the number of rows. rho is 4.0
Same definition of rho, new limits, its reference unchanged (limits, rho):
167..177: 3.0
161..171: 1.9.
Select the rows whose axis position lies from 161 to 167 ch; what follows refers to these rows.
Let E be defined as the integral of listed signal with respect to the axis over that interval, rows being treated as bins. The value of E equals 997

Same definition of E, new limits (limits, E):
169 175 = 1032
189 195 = 1004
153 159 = 1019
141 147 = 1029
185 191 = 998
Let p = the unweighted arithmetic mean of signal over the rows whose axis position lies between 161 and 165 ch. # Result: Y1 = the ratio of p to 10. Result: 16.7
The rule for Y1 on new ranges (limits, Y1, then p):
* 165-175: 17.0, 170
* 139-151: 16.7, 167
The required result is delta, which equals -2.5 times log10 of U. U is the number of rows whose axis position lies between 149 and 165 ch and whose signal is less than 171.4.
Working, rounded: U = 7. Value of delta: -2.1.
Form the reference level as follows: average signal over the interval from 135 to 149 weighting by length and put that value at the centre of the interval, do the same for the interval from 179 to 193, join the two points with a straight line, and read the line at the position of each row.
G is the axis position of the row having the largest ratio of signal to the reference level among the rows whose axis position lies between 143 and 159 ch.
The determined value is 154 ch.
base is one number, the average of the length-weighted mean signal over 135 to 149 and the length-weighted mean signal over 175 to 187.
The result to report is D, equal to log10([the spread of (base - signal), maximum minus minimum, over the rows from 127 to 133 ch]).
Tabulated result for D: 0.79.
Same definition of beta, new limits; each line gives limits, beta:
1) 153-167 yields 0.89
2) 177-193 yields 1.16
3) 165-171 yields 0.97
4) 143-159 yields 1.22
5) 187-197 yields 1.15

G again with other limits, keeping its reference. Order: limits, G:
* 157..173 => 170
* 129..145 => 142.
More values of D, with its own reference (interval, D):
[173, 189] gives 1.17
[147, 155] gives 1.22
